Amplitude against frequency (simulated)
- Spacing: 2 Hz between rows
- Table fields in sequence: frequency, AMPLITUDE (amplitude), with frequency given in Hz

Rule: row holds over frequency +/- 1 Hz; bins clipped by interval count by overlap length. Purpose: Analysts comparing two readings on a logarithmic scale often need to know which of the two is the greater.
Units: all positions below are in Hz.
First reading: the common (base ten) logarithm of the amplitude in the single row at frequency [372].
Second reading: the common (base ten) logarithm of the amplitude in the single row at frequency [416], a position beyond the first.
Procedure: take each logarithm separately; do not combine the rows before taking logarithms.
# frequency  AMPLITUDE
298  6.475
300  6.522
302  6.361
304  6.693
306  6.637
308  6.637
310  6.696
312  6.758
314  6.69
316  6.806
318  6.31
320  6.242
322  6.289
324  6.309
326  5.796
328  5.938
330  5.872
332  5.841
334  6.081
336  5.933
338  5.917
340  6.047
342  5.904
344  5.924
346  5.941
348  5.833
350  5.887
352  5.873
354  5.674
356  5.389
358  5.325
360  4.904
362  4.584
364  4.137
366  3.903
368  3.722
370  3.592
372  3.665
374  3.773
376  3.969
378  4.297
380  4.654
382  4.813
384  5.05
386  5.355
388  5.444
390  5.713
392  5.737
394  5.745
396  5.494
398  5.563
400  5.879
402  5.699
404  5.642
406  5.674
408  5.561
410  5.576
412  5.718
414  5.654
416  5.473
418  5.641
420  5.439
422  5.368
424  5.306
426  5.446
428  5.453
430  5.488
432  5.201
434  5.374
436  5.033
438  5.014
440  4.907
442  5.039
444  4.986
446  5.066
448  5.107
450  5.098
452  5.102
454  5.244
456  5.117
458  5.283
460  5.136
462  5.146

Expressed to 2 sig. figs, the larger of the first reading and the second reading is 0.74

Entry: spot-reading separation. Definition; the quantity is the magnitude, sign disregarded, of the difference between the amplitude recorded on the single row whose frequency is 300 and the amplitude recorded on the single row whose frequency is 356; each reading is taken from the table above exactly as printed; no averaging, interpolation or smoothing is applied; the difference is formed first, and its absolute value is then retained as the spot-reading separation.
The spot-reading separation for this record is 1.1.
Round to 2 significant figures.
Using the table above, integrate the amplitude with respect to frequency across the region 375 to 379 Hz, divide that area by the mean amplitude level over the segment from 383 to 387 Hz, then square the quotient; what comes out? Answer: 10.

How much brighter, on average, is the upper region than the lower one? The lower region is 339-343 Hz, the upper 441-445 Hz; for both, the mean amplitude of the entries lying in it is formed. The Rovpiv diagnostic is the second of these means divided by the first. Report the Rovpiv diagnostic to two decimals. 0.84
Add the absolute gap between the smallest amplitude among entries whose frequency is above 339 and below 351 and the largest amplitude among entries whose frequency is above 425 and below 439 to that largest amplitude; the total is 5.8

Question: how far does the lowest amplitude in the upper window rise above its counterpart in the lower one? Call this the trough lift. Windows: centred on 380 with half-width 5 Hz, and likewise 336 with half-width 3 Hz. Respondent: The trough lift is -1.9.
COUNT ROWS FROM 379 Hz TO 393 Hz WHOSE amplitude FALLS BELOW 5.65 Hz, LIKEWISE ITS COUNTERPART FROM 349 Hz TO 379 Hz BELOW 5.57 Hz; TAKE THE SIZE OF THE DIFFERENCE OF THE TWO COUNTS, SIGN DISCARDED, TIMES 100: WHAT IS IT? 700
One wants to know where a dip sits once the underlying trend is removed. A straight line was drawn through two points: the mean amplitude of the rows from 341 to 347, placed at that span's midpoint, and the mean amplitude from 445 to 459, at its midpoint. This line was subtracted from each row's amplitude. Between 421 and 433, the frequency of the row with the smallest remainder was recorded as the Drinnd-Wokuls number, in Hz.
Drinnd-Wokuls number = 432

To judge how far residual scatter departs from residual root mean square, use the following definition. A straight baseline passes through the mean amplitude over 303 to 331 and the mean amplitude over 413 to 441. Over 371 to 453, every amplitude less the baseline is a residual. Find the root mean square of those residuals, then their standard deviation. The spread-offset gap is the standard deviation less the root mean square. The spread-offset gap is -0.05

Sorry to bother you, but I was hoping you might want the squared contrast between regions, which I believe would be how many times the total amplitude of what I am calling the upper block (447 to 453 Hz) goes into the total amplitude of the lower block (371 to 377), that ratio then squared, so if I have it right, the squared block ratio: 0.56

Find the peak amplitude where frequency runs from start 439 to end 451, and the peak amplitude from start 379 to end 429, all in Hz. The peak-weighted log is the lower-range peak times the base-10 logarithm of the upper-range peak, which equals 4.2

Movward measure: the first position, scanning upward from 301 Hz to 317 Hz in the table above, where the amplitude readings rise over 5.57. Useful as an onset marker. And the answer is 302 Hz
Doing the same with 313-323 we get 314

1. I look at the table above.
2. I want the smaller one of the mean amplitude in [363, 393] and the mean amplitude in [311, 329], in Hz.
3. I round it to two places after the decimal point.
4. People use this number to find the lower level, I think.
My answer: 4.52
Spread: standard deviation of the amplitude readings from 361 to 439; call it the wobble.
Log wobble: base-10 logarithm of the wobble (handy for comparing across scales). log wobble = -0.16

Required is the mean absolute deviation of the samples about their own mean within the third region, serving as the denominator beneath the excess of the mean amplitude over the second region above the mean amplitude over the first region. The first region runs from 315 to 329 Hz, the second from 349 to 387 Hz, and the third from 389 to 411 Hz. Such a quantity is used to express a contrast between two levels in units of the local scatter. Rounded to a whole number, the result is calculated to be -18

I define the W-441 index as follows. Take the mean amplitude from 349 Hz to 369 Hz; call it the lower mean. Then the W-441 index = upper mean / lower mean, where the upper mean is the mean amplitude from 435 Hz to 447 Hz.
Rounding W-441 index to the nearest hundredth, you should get 1.01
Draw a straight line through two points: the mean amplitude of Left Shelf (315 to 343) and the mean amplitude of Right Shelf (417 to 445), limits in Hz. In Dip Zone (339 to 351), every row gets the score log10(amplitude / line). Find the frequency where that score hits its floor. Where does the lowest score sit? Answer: 348 Hz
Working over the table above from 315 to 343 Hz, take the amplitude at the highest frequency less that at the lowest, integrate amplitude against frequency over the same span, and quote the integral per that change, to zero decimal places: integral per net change -189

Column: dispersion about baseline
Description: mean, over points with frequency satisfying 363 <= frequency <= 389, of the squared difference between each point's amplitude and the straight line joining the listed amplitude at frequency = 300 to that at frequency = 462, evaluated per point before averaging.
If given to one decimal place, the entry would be 2.8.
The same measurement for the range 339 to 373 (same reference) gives 1.6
